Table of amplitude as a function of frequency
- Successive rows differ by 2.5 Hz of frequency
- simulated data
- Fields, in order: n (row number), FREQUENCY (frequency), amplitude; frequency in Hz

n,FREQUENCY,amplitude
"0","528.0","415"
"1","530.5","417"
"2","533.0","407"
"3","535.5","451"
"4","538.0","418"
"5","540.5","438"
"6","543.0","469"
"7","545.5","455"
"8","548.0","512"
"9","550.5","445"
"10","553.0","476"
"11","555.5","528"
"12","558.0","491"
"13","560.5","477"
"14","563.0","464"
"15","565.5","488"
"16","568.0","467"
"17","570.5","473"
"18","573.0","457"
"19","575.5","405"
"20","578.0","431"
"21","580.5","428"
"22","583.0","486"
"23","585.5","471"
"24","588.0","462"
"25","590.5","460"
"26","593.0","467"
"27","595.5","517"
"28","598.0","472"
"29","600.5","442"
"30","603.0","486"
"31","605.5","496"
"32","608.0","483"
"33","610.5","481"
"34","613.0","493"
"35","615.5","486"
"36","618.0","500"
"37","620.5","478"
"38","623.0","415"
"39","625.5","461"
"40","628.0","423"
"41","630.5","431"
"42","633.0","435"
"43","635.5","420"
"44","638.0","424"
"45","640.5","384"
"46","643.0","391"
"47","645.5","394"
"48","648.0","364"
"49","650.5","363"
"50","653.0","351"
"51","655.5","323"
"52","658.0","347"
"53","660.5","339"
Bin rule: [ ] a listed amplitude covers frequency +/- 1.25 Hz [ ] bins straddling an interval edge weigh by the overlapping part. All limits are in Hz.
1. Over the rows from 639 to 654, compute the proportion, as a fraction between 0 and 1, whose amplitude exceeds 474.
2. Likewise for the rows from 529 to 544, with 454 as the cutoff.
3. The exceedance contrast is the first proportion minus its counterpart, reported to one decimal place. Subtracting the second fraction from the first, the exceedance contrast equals -0.2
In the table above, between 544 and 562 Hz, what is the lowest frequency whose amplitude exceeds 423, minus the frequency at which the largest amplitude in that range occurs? -10.0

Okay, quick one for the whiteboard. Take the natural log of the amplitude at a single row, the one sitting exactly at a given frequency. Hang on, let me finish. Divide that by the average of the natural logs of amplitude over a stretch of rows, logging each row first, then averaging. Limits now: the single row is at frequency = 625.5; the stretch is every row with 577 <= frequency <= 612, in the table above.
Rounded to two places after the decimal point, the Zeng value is 1.00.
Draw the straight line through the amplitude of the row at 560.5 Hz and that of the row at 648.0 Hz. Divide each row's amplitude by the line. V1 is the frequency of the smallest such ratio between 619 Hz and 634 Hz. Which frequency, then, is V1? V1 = 623.0 Hz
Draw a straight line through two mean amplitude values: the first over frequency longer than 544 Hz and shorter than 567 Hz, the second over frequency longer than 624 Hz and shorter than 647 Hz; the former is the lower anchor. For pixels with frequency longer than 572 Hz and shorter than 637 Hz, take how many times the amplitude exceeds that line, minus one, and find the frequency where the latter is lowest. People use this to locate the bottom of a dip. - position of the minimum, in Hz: 575.5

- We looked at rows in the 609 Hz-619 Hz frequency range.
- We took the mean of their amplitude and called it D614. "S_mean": 490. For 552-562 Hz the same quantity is 493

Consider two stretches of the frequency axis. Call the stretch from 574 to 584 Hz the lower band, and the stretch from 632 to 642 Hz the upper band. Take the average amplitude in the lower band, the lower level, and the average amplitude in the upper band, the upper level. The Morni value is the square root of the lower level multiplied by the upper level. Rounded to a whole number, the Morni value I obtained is 426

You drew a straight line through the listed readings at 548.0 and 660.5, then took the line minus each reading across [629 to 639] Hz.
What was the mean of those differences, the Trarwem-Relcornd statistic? -48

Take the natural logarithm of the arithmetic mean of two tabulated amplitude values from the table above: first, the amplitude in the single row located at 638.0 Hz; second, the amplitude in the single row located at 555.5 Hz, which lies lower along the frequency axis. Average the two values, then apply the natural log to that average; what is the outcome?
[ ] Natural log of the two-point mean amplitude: 6.165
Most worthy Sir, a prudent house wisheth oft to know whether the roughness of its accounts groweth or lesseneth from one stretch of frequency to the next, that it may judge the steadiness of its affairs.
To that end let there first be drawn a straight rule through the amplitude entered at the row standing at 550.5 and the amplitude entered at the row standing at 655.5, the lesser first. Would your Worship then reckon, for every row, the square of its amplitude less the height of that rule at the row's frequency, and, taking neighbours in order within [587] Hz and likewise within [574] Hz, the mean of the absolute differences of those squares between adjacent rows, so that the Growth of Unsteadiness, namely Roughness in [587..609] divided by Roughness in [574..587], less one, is 1.3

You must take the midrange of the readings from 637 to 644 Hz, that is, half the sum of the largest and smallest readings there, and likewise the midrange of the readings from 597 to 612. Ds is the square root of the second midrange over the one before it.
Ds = 1.08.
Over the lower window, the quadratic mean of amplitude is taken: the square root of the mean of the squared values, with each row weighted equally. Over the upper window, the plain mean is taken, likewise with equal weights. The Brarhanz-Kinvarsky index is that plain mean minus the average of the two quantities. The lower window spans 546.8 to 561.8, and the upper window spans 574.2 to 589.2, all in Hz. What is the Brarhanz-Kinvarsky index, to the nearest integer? -21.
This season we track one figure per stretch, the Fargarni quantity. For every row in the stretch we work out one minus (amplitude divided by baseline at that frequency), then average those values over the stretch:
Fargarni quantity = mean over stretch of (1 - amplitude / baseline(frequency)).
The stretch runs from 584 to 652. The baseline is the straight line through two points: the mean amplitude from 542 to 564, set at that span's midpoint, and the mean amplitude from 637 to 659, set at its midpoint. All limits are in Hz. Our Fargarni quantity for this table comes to -0.10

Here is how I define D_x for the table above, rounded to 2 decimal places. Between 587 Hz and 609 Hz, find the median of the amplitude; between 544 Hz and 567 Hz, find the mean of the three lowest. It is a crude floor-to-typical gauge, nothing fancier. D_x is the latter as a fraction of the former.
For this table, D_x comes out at 0.96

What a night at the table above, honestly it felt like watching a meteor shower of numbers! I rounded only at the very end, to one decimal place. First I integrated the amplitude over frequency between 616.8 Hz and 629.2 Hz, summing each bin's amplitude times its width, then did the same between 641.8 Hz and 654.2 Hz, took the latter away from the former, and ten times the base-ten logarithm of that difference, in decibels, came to 30.1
